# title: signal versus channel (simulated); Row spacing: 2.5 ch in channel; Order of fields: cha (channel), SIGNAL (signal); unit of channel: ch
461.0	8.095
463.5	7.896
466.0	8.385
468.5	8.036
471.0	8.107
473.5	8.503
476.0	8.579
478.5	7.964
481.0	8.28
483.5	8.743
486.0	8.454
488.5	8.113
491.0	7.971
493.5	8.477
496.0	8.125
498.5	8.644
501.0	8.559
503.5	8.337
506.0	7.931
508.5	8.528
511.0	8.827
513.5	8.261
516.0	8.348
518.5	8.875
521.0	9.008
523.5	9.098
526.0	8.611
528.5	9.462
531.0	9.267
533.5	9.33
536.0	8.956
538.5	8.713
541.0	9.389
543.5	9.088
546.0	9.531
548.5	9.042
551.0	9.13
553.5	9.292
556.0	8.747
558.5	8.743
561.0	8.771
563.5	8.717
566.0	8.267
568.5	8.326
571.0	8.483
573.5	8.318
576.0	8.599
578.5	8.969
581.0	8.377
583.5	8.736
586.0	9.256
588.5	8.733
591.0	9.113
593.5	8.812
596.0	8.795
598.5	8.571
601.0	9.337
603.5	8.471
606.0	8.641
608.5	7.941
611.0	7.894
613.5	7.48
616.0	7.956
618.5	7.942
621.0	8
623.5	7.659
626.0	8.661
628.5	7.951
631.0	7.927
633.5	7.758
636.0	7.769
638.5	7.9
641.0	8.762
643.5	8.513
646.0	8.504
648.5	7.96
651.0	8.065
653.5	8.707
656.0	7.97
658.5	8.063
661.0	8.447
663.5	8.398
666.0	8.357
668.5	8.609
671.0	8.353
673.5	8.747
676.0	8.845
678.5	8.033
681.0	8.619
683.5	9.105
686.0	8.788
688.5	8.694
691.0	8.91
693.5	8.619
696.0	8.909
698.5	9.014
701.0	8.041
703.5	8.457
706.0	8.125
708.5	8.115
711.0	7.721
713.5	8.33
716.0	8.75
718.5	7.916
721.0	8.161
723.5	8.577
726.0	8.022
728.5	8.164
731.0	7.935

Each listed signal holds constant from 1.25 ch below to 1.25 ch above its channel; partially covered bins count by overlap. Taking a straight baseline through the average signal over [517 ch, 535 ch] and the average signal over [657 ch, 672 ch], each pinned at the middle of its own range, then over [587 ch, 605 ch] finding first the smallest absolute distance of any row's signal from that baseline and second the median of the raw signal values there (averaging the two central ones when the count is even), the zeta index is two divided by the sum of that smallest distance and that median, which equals 0.227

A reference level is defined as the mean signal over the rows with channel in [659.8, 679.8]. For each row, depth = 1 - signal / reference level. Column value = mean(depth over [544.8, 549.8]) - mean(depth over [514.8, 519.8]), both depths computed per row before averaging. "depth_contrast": -0.08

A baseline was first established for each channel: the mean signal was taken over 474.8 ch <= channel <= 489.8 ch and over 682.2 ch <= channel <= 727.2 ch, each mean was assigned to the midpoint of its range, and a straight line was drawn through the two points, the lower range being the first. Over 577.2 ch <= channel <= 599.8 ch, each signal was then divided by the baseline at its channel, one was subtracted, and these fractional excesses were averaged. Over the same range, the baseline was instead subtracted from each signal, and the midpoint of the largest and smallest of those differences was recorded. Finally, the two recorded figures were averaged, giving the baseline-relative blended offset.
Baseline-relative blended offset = 0.23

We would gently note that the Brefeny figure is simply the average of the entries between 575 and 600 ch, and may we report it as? 8.80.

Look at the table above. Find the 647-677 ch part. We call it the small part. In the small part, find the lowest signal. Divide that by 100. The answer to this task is 0.080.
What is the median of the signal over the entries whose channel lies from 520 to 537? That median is 9.10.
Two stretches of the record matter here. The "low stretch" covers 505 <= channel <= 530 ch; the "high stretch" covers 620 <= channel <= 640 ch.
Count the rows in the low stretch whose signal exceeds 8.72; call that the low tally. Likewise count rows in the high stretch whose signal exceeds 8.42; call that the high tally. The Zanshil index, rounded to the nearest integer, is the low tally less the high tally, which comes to 4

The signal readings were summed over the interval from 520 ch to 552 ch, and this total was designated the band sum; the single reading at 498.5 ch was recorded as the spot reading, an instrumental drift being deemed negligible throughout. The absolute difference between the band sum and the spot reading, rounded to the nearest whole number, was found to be 110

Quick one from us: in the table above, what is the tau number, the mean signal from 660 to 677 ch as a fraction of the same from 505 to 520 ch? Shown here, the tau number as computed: 1.01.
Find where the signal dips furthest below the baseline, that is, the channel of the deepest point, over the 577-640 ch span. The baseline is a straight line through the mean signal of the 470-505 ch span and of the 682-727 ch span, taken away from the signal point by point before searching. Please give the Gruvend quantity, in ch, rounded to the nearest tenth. 613.5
